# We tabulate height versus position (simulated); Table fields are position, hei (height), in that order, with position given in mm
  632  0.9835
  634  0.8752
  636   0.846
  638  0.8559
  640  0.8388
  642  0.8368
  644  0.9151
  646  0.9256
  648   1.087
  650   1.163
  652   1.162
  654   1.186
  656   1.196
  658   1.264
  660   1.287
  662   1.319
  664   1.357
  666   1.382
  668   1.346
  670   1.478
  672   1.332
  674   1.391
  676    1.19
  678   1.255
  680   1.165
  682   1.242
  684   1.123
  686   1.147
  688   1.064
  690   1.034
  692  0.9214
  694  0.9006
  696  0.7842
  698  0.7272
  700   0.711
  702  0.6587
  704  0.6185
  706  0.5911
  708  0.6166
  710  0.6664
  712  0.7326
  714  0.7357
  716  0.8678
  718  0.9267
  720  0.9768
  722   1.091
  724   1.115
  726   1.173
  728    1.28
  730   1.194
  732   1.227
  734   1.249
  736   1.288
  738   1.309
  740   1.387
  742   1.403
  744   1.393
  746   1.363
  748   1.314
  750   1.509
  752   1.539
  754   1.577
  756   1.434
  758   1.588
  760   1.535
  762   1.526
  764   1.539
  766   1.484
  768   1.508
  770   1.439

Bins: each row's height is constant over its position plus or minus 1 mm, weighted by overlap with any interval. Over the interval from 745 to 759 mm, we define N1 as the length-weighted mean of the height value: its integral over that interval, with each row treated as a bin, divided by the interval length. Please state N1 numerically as 1.47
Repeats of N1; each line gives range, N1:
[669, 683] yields 1.29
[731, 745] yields 1.32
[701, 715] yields 0.66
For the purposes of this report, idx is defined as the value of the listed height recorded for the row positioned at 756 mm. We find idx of 1.434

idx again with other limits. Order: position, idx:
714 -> 0.7357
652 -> 1.162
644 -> 0.9151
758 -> 1.588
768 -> 1.508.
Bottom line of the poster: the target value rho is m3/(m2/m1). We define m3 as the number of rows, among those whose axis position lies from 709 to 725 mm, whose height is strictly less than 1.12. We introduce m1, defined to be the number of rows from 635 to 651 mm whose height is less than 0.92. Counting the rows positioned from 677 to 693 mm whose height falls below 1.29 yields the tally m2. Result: 5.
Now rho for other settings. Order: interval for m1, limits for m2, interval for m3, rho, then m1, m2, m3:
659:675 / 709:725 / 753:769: 0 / 0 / 8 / 0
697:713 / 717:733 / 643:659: 3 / 8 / 8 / 3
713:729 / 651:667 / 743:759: 0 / 2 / 5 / 0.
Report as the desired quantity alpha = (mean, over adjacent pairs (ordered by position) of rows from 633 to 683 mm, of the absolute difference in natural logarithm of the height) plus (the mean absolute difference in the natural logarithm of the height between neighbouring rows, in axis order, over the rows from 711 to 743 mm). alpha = 0.102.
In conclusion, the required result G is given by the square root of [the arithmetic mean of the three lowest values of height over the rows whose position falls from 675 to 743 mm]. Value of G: 0.78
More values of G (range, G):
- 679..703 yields 0.84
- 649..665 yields 1.08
